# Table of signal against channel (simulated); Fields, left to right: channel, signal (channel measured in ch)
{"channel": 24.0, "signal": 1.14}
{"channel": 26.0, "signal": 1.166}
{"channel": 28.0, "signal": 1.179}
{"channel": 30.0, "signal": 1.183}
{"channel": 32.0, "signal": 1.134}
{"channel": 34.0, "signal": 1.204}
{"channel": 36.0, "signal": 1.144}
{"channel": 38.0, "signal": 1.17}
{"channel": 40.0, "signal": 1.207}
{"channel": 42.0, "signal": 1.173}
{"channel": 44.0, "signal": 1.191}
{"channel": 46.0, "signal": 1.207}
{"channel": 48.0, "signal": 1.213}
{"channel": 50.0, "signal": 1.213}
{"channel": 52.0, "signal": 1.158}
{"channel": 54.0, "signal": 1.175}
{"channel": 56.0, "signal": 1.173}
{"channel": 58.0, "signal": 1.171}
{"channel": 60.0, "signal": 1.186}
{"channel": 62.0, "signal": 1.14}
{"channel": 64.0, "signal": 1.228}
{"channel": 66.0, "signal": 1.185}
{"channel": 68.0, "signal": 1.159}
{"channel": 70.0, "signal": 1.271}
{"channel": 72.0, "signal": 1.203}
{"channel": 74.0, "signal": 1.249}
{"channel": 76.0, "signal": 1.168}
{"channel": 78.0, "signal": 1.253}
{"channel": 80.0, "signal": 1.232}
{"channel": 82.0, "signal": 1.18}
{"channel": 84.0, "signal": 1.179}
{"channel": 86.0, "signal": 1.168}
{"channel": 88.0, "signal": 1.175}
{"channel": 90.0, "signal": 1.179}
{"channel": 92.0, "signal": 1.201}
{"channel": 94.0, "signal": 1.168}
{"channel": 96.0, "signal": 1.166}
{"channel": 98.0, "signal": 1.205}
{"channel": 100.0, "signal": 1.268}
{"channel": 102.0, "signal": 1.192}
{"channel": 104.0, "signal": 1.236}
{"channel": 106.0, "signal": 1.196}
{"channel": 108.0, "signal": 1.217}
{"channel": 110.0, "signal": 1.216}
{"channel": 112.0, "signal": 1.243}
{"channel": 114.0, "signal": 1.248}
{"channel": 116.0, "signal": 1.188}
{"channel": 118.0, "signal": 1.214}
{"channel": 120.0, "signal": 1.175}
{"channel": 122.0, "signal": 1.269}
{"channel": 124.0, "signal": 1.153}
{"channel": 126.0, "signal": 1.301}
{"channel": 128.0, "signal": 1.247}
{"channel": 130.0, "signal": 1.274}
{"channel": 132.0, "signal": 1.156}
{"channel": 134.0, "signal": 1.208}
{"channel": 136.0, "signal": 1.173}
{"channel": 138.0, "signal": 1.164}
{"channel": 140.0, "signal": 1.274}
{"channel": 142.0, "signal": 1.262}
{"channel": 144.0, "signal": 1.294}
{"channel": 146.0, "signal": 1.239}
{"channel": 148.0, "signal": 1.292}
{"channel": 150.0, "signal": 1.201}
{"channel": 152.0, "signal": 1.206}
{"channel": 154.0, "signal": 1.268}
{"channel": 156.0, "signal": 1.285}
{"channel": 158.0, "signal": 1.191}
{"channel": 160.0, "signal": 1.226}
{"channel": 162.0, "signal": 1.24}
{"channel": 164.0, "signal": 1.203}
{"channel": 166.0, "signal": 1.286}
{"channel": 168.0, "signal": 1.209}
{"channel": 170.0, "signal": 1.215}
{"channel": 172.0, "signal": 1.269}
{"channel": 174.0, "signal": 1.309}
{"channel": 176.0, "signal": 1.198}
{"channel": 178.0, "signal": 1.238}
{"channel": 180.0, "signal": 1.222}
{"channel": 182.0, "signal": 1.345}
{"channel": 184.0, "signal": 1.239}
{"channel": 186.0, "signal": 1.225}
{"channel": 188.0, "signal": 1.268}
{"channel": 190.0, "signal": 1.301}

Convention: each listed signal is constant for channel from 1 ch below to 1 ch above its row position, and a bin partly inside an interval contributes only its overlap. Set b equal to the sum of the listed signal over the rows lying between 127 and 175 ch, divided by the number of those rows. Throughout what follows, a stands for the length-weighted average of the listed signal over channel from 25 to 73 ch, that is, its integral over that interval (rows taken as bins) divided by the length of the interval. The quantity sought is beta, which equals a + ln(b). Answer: 1.40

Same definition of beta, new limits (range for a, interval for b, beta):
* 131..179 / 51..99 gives 1.41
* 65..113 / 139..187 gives 1.43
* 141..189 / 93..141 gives 1.44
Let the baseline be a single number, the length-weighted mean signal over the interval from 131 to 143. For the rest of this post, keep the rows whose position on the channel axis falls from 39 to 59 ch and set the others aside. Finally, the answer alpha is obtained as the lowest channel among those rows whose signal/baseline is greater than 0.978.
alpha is 40.0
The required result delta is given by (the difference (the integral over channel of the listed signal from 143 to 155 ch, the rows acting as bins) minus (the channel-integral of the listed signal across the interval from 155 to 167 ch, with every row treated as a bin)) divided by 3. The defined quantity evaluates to 0.0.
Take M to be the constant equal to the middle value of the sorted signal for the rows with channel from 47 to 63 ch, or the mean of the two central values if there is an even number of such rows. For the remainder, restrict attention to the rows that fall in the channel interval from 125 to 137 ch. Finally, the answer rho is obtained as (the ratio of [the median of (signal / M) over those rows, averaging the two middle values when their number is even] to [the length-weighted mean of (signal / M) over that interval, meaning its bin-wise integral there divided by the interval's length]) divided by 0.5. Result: 2.002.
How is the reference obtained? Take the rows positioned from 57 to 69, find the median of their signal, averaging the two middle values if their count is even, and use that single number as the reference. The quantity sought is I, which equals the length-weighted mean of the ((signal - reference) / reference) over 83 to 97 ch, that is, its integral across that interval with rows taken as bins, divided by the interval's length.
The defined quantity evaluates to 0.00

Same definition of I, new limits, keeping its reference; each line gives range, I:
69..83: 0.04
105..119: 0.03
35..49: 0.01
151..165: 0.05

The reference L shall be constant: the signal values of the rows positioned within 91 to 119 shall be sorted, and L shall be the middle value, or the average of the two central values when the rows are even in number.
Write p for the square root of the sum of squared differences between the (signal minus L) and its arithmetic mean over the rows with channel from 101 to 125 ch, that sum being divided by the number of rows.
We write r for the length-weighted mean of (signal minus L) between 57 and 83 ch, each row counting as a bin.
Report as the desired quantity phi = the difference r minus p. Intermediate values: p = 0.032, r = -0.008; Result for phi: -0.04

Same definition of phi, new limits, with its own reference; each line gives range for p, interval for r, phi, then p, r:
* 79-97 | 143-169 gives 0.01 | 0.020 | 0.032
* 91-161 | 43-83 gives -0.05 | 0.043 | -0.012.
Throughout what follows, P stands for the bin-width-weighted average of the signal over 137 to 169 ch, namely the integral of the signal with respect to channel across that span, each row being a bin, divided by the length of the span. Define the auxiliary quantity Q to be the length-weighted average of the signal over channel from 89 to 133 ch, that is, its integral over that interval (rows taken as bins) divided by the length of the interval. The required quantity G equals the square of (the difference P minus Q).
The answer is 0.0007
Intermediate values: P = 1.24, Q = 1.214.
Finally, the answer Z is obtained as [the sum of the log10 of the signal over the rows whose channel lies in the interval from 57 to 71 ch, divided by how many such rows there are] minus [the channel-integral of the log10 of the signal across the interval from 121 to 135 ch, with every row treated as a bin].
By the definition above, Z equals -1.18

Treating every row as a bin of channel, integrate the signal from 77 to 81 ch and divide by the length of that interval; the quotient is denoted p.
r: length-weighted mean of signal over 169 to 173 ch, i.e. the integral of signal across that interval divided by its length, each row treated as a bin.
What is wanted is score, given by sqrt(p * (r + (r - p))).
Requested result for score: 1.24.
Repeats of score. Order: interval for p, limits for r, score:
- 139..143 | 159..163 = 1.23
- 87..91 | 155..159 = 1.24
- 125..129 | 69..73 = 1.24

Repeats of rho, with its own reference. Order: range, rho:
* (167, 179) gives 1.979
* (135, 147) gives 2.026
